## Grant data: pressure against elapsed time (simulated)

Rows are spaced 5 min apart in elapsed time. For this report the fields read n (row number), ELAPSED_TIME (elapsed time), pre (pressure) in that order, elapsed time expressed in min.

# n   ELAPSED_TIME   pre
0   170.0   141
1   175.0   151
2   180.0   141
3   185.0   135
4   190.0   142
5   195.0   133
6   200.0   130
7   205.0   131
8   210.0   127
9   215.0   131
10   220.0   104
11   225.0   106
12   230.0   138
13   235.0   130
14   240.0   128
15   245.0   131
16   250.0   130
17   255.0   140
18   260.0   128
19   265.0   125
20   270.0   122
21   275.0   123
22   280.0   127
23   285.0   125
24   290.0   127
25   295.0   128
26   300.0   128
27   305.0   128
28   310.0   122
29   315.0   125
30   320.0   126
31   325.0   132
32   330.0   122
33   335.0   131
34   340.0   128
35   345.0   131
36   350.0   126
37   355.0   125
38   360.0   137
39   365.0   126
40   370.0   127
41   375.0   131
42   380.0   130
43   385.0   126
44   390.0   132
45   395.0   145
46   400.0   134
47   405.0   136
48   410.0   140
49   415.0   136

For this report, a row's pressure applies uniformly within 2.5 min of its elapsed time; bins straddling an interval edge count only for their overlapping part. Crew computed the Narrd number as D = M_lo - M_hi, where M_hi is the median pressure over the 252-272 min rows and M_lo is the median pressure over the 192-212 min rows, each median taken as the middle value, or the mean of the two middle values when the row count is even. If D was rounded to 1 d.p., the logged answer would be 4.0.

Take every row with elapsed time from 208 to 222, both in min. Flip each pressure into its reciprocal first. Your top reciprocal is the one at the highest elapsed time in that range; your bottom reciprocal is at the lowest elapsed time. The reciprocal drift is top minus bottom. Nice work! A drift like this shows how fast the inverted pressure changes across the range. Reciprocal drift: 0.0017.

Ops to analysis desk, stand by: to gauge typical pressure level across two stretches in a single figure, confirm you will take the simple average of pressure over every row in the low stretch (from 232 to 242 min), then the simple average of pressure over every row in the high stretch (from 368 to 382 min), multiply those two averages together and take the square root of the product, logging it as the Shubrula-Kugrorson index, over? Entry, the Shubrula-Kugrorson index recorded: 129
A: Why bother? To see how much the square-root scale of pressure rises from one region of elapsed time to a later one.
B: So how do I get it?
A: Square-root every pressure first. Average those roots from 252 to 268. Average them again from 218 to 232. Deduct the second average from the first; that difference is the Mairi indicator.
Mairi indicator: 0.70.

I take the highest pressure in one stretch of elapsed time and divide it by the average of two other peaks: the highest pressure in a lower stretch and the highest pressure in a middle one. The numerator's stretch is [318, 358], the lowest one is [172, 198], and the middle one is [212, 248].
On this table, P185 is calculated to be 0.91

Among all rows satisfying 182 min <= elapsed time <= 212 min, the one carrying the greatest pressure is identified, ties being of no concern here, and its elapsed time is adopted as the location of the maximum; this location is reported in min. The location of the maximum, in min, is 190.0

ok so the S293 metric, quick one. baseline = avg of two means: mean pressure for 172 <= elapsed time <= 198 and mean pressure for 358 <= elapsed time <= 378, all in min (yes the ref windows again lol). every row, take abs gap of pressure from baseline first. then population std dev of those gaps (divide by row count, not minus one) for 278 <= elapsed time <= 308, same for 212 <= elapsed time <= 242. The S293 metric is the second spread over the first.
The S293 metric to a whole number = 11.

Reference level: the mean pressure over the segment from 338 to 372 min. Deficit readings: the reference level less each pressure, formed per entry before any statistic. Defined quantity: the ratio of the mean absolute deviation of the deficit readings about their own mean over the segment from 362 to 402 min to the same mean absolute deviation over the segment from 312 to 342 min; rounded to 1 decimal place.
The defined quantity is 1.4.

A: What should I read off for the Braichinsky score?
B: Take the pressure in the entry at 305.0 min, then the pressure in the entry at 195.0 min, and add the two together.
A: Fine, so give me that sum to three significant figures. 261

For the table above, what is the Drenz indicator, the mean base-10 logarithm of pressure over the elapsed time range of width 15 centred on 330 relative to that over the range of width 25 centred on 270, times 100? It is 101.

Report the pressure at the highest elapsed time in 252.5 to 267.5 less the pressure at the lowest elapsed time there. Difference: -15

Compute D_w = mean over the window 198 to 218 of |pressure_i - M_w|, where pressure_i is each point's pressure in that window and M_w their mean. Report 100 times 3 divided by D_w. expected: 218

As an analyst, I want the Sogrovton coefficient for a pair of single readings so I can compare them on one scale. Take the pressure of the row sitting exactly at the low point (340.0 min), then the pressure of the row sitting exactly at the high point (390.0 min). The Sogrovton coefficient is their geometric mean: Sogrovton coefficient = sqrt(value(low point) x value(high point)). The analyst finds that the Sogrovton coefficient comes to 130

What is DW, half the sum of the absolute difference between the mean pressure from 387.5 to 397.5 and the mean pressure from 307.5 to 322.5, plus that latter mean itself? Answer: 69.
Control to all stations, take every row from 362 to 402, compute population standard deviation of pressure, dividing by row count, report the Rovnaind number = 5.8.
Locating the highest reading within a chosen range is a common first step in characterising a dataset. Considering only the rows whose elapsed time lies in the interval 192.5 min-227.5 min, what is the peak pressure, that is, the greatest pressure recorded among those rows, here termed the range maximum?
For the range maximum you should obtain 133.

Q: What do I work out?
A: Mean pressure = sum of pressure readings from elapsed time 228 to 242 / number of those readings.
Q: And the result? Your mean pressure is 132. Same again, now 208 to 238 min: 123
